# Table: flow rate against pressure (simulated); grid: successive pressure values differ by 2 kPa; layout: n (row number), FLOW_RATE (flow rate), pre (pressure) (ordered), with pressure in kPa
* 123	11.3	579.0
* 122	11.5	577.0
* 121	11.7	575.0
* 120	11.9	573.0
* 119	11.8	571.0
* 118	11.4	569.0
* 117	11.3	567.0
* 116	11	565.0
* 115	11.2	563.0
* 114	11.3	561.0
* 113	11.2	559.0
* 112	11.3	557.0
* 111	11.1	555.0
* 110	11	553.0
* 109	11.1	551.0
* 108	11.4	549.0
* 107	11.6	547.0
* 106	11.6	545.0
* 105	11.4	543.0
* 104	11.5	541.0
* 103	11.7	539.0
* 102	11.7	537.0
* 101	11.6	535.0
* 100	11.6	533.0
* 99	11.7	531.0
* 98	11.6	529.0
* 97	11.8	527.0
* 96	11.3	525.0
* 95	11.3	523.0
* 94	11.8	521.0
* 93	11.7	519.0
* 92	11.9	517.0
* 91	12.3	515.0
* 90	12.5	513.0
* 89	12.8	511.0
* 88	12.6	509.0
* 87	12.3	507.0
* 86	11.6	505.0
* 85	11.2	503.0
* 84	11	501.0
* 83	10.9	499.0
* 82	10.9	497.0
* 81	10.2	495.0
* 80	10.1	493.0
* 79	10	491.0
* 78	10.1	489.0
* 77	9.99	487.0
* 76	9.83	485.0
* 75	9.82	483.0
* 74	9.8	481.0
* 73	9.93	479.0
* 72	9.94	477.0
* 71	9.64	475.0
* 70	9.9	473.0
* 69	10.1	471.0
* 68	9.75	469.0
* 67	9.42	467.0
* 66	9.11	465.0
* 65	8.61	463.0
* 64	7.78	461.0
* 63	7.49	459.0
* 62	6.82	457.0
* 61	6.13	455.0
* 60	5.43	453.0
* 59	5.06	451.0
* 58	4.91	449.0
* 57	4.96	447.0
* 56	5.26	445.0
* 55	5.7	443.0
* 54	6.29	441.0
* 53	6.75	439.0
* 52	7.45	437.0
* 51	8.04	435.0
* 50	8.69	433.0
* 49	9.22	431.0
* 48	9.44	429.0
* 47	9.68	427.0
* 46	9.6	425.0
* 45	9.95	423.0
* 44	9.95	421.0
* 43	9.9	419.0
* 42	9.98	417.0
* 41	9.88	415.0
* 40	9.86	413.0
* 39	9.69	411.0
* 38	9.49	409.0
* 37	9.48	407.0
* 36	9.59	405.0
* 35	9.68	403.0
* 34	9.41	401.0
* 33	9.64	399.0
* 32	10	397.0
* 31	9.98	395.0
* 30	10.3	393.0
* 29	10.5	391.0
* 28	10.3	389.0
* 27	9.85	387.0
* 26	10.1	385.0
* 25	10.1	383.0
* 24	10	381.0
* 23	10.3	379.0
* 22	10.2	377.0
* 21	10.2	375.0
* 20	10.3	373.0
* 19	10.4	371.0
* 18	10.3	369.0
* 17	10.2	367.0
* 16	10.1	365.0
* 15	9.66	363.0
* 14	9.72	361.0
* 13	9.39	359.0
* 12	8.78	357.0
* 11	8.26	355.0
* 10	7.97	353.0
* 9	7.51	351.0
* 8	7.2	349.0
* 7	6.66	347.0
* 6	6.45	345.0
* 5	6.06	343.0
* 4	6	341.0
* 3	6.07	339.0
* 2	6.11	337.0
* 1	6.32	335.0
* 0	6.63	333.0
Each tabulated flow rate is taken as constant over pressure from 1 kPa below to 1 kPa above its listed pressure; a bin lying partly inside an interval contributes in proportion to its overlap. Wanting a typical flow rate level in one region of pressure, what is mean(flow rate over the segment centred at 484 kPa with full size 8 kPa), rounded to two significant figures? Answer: 9.9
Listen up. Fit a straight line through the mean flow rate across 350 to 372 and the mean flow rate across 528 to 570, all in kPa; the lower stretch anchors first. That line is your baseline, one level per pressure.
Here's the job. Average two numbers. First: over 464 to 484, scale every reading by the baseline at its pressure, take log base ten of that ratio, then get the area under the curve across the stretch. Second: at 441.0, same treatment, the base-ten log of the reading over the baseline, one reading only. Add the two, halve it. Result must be -0.46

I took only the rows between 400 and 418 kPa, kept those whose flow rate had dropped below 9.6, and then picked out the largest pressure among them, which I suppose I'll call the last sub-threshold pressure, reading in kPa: 409.0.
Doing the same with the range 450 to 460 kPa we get 459.0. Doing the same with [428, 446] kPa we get 445.0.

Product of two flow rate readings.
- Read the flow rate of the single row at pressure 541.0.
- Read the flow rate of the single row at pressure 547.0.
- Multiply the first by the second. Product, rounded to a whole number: 133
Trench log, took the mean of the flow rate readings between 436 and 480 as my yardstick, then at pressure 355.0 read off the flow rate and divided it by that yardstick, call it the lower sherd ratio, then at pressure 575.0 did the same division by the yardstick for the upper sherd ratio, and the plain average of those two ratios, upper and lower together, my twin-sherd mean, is 1.32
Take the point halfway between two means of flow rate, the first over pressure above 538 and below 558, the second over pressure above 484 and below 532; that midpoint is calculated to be 11.3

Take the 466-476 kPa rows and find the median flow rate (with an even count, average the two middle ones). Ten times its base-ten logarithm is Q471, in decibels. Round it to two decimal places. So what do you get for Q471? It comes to 9.89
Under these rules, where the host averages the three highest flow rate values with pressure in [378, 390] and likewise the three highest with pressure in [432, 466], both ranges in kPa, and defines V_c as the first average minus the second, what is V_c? 1.4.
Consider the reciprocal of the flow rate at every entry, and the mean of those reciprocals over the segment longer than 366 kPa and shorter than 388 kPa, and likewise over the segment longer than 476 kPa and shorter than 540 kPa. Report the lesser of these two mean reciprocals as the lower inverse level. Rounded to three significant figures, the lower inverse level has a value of 0.0901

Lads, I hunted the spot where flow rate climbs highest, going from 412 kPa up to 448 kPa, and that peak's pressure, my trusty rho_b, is 417.0 kPa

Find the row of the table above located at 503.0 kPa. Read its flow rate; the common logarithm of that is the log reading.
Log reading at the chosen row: 1.049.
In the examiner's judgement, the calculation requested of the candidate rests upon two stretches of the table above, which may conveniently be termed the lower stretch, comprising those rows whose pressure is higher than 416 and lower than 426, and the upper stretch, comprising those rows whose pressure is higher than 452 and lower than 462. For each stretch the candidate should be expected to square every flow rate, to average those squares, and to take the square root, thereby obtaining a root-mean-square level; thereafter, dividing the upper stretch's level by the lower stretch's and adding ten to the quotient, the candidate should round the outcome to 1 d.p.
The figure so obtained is 10.7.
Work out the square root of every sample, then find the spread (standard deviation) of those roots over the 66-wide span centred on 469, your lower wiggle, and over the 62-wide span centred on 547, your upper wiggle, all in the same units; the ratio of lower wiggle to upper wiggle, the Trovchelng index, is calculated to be 9.5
